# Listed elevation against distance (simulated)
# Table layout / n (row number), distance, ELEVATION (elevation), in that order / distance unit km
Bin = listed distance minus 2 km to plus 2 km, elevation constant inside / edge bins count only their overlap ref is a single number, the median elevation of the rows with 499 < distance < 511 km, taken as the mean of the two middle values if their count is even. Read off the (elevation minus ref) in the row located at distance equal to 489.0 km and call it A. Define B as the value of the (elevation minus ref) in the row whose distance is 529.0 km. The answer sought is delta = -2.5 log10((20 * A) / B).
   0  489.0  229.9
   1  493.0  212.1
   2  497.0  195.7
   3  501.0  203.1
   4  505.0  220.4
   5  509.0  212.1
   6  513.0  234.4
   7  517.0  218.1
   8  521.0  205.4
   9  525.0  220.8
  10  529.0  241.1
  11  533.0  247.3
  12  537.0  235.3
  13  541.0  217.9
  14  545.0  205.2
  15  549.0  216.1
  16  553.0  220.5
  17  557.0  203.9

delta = -2.7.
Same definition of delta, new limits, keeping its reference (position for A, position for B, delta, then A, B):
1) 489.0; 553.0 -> -4.1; 18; 8.4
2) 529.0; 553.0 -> -4.6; 29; 8.4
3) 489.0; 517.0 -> -4.4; 18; 6.0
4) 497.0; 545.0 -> -4.2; -16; -6.9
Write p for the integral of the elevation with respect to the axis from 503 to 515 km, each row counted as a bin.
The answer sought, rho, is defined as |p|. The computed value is 2668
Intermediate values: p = 2668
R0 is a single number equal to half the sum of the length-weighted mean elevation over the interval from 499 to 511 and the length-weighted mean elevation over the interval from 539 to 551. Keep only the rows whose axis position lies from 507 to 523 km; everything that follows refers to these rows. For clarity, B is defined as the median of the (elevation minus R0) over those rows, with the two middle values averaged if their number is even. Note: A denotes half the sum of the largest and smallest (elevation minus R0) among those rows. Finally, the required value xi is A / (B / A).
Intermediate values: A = 7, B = 3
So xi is 21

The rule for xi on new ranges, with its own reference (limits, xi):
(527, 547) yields 8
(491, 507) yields -4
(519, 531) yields 14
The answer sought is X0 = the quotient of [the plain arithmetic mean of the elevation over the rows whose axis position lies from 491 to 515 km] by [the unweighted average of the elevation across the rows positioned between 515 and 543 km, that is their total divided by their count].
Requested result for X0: 0.94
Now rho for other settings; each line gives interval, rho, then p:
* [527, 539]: 2895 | 2895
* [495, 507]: 2477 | 2477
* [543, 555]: 2567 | 2567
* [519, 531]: 2669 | 2669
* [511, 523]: 2632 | 2632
